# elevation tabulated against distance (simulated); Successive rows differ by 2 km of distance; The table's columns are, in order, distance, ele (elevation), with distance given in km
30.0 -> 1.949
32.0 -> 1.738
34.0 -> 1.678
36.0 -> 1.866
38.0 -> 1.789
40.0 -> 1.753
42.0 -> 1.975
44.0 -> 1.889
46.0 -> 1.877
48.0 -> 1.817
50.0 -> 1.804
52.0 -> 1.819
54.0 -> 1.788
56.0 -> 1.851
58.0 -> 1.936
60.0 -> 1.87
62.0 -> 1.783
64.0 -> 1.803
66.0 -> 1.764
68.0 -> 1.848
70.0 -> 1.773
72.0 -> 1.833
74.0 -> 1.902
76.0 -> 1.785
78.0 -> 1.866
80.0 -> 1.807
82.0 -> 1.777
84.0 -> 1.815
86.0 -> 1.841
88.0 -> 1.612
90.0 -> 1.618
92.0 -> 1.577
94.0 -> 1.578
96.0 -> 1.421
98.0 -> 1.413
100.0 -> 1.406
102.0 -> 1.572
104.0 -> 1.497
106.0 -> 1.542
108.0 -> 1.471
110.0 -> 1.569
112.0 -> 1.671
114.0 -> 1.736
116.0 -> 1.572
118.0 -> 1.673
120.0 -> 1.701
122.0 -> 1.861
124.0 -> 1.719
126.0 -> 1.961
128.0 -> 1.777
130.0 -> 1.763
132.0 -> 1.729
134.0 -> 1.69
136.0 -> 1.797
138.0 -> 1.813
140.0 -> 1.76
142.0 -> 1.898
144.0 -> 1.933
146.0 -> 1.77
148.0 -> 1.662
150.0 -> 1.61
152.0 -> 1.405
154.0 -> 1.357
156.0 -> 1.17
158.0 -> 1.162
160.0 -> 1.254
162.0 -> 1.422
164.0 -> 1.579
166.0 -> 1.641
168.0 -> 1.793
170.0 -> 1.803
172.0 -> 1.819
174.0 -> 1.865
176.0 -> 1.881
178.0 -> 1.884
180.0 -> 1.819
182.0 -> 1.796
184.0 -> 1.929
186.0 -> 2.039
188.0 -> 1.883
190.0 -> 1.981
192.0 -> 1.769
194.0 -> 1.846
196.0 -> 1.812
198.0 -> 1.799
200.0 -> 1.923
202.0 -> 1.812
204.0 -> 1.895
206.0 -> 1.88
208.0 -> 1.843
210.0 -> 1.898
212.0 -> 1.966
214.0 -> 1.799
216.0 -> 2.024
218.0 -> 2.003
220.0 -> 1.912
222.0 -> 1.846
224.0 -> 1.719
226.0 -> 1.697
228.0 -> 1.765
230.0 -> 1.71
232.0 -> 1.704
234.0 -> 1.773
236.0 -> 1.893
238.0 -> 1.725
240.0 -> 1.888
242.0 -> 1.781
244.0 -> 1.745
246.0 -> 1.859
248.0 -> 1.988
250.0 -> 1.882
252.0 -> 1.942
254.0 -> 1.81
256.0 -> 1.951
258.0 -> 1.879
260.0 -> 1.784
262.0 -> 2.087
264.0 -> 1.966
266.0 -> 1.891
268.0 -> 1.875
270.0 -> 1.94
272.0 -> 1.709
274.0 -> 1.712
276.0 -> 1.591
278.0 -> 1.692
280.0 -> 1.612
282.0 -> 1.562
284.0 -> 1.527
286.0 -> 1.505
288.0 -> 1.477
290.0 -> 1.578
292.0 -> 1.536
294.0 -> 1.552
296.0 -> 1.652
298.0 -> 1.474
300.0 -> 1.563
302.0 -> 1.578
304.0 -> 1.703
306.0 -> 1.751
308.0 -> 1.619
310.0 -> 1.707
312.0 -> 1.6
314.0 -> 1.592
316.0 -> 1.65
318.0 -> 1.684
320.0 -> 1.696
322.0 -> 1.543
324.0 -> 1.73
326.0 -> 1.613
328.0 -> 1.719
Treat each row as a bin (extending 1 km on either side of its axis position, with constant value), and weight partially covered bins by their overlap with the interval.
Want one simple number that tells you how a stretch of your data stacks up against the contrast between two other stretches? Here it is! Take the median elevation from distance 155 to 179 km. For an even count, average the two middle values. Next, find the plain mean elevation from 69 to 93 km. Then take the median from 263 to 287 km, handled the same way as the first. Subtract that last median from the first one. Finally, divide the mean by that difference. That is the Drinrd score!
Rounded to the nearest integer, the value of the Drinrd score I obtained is 107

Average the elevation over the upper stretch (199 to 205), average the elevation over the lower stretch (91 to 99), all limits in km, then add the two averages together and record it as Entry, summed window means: 3.37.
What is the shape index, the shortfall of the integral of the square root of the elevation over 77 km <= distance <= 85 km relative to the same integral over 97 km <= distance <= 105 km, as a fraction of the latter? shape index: -0.111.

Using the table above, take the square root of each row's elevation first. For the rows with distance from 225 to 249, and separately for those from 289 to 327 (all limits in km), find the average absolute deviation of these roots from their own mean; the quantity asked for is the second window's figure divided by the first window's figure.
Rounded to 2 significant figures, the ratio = 0.88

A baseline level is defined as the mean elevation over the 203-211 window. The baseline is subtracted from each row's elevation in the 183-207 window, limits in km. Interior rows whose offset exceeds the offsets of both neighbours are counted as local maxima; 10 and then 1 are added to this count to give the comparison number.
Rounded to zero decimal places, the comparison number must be 16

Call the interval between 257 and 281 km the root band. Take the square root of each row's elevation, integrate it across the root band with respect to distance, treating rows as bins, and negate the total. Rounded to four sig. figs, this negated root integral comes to -32.28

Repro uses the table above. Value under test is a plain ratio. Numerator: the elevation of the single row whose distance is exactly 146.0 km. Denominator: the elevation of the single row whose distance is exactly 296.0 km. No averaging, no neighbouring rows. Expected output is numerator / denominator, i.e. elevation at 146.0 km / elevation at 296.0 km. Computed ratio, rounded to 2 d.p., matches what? 1.07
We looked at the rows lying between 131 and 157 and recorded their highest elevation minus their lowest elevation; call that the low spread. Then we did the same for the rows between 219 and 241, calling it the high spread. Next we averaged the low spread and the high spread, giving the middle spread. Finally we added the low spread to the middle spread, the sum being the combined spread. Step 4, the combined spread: 1.25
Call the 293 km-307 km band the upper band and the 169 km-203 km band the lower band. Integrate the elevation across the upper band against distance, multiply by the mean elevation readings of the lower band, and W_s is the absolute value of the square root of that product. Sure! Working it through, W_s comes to 6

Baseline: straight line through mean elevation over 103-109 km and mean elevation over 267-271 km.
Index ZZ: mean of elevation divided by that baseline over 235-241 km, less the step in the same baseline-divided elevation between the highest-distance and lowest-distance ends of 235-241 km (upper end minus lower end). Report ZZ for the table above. 1.01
